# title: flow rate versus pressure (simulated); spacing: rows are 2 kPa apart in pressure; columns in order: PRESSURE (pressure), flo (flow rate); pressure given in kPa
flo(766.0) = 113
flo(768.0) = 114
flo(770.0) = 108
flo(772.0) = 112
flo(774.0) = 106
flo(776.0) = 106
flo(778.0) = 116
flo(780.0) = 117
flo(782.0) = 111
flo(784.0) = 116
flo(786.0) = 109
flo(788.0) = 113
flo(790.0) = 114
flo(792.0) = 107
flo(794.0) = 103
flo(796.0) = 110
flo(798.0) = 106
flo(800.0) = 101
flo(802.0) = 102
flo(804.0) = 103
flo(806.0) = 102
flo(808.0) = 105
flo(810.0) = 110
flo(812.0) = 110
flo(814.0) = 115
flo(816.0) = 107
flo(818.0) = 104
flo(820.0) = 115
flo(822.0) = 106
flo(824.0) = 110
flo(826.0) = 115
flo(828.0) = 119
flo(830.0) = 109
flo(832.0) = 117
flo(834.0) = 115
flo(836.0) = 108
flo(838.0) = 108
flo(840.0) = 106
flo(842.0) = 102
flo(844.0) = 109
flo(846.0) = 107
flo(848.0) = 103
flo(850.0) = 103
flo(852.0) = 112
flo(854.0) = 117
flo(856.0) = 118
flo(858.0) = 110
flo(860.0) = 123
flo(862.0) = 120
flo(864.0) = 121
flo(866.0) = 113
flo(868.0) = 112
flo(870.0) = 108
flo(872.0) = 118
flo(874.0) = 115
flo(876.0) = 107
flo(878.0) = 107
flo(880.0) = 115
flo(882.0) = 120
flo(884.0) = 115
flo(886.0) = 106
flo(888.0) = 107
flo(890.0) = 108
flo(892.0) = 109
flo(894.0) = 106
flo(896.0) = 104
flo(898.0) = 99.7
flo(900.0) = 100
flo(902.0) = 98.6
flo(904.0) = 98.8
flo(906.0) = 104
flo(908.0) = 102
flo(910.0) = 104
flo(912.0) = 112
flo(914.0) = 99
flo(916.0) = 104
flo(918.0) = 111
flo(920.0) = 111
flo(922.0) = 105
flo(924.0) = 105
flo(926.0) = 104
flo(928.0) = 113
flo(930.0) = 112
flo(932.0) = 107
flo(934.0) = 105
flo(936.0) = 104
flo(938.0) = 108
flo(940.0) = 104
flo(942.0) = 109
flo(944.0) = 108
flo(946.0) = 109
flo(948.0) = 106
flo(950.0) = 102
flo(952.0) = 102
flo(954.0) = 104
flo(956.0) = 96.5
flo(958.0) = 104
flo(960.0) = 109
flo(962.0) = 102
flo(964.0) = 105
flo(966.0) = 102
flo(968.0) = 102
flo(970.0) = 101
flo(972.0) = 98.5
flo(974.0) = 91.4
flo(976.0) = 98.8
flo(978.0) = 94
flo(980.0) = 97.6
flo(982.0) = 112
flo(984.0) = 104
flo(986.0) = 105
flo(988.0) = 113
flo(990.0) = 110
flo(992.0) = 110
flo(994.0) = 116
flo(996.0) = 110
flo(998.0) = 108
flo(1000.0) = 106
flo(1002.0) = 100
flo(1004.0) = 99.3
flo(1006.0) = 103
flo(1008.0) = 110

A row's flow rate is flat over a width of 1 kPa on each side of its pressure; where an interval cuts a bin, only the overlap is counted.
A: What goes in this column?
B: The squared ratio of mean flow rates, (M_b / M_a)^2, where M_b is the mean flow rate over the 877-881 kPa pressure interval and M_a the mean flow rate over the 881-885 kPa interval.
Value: 0.89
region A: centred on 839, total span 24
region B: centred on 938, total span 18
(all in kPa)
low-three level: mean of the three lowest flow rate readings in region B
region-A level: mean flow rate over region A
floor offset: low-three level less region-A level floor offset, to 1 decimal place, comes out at -4.5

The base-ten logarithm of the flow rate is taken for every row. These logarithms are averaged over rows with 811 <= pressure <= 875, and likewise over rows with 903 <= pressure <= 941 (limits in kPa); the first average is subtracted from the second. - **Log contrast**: -0.023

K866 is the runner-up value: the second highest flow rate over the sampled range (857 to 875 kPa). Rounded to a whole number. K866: 121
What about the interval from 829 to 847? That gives 115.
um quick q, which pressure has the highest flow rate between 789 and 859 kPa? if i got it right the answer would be 828.0 kPa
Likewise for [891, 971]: 928.0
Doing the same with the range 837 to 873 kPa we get 860.0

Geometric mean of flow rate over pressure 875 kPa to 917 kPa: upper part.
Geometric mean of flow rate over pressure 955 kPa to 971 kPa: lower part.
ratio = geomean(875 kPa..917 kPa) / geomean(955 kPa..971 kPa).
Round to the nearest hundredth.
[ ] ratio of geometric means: 1.03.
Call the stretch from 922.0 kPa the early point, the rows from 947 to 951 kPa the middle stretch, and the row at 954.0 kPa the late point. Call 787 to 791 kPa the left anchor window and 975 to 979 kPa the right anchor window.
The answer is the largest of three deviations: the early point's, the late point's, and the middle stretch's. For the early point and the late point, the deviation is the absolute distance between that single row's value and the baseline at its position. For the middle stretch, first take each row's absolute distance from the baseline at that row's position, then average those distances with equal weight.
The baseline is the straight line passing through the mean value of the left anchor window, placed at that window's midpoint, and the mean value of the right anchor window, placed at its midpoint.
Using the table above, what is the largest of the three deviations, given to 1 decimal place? 5.5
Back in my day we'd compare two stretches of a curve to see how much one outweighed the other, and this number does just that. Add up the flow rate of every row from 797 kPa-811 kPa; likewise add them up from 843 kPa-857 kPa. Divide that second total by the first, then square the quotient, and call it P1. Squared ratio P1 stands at 1.11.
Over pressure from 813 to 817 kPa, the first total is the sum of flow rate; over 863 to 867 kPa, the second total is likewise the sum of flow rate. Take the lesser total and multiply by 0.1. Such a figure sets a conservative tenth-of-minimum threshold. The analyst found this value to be 22.2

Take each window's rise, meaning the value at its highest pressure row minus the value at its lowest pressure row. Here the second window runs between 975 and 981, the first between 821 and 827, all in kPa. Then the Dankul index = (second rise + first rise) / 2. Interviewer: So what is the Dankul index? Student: 4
